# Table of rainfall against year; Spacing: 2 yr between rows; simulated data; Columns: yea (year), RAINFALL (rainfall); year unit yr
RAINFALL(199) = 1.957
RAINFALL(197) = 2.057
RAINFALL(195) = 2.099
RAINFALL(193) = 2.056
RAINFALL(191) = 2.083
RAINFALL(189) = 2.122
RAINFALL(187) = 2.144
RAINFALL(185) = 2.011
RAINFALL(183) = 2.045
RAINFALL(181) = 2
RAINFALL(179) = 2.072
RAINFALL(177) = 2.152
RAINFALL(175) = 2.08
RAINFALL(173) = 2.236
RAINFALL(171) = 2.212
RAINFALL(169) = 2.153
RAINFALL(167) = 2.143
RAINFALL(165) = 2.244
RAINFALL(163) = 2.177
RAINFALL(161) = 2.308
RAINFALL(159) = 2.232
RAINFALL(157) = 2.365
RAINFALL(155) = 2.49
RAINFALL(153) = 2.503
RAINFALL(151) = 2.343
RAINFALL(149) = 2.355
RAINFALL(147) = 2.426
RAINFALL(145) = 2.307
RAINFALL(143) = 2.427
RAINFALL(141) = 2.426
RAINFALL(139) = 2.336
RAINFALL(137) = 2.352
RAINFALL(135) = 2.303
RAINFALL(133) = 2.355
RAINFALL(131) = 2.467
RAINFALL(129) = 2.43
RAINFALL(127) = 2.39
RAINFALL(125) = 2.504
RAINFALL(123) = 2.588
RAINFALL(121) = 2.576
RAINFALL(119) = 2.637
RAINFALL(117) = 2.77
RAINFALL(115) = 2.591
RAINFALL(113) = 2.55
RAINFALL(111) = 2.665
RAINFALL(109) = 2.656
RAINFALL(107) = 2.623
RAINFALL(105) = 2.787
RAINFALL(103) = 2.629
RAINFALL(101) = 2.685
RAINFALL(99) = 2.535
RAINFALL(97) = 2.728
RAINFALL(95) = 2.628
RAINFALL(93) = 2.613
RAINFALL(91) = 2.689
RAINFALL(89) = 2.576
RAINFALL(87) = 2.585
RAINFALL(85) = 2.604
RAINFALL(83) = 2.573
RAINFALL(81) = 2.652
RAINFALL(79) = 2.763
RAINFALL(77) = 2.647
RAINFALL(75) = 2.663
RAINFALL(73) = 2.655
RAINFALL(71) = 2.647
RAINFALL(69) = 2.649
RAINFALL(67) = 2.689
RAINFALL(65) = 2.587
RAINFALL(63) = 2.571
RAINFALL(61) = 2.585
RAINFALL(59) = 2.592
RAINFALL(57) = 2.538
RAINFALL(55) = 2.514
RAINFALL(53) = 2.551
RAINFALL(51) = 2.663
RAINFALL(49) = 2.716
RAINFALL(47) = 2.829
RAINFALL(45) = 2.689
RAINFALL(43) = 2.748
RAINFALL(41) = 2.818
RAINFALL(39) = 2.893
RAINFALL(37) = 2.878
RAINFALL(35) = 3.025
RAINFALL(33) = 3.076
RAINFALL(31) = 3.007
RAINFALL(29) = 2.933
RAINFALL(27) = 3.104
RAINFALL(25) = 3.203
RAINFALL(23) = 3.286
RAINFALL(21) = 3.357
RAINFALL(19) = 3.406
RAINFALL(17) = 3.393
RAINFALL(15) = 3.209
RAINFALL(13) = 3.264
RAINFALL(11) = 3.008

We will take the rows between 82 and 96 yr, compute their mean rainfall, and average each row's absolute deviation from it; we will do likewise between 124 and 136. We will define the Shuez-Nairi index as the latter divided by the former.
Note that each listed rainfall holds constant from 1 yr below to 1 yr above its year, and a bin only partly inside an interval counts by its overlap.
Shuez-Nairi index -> 2.0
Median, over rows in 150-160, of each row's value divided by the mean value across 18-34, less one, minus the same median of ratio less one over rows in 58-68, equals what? -0.07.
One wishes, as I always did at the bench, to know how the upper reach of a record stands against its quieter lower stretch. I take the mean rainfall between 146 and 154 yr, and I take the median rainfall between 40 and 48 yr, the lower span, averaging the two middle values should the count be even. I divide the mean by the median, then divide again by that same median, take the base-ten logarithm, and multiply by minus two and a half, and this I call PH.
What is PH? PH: 1.27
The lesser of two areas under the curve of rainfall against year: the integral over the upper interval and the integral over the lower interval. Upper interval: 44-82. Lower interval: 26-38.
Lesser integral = 36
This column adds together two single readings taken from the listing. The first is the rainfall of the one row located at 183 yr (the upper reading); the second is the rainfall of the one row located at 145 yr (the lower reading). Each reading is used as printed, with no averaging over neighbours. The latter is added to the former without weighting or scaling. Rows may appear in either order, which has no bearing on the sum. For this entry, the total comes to 4.35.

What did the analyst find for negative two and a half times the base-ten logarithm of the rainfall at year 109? -1.06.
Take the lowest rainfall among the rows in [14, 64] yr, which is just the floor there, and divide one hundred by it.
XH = 40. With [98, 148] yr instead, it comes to 43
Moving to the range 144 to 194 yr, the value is 50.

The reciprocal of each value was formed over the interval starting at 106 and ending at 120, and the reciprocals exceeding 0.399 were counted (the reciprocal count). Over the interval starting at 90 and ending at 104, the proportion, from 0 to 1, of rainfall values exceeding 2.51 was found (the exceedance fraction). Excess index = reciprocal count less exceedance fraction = -1.00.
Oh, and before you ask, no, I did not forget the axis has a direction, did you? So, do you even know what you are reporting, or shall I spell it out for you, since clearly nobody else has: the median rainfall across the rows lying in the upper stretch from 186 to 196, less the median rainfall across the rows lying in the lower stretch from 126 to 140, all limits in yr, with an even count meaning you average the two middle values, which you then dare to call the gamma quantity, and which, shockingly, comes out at -0.26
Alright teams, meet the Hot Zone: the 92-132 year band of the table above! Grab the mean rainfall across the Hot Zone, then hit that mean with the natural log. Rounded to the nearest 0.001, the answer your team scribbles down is 0.957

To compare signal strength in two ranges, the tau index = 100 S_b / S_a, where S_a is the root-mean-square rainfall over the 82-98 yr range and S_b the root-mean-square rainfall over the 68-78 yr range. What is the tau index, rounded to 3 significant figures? 101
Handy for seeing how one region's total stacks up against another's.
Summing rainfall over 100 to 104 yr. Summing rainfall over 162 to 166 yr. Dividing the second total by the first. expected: 0.832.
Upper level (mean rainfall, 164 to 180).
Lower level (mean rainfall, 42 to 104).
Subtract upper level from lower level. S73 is 0.5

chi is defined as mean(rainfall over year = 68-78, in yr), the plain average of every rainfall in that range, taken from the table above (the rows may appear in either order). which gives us 2.7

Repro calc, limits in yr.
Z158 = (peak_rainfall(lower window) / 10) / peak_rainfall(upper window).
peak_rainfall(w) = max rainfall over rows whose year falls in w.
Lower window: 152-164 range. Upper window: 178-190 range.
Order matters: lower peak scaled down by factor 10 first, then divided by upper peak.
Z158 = 0.117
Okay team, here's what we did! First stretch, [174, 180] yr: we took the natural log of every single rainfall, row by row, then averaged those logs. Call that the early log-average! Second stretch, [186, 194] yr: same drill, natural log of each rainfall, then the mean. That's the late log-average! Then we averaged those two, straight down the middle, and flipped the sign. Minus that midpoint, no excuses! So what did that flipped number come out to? -0.74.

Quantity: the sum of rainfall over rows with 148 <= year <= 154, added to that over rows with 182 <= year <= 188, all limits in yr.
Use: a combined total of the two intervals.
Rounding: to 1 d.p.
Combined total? 13.4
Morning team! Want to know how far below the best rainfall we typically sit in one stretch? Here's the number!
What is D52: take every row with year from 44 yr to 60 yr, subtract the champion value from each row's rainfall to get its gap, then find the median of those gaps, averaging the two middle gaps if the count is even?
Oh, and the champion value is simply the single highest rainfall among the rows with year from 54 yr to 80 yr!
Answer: -0.14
